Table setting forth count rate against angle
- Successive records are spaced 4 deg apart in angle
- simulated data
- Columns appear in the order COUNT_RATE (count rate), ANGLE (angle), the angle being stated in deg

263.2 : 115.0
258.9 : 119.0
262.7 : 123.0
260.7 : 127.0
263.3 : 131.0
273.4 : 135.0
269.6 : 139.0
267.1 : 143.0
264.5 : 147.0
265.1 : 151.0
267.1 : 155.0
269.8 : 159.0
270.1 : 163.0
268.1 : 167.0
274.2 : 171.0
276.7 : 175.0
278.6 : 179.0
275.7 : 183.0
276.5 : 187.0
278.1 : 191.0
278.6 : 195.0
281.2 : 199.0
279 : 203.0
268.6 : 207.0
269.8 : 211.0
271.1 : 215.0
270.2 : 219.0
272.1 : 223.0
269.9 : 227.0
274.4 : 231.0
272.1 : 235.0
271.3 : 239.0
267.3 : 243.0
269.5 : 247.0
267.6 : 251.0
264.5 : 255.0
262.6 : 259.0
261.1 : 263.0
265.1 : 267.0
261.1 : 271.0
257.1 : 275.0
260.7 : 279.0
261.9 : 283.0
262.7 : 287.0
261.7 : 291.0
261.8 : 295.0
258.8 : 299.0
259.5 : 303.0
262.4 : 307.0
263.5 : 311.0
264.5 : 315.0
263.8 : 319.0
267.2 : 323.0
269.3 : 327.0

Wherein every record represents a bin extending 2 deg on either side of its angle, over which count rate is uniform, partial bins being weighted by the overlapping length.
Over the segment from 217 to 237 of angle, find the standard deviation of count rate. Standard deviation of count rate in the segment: 2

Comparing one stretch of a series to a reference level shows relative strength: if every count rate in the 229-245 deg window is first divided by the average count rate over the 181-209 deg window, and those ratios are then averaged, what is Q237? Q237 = 0.980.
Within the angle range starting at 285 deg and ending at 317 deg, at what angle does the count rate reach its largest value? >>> 315.0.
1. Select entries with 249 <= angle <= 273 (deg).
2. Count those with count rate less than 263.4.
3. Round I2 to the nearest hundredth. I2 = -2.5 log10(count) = -1.19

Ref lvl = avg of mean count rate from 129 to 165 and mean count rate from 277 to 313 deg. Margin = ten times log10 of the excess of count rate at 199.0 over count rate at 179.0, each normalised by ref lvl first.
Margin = -20.1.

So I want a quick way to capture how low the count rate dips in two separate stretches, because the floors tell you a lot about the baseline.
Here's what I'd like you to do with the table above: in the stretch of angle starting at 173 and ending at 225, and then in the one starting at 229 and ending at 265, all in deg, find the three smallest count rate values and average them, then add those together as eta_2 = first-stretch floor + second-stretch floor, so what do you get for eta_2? 532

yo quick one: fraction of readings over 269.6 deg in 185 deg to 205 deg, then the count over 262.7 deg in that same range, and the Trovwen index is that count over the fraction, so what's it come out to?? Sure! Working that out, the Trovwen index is 5.0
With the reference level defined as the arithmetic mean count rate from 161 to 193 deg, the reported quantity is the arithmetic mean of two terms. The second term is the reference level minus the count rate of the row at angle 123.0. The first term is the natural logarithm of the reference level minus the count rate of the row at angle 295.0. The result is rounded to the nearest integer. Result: 7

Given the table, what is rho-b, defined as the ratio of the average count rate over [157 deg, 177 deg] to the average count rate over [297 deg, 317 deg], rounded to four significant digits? 1.038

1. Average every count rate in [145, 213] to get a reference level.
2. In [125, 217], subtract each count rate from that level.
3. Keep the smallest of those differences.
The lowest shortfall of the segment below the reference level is -8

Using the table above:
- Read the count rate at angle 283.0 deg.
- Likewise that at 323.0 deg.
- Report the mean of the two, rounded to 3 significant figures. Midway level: 265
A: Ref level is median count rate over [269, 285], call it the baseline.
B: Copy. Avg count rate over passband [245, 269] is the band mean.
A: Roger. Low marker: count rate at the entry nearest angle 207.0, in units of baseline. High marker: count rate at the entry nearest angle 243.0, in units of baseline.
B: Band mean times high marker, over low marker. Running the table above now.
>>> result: 264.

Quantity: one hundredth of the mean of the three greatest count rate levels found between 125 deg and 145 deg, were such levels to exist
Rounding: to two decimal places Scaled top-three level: 2.70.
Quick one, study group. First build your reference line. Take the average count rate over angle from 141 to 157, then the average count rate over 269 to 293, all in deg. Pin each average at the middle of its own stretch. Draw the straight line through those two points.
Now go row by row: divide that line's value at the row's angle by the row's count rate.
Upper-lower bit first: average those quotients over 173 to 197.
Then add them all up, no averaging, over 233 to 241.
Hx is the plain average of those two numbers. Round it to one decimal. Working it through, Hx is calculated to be 1.4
